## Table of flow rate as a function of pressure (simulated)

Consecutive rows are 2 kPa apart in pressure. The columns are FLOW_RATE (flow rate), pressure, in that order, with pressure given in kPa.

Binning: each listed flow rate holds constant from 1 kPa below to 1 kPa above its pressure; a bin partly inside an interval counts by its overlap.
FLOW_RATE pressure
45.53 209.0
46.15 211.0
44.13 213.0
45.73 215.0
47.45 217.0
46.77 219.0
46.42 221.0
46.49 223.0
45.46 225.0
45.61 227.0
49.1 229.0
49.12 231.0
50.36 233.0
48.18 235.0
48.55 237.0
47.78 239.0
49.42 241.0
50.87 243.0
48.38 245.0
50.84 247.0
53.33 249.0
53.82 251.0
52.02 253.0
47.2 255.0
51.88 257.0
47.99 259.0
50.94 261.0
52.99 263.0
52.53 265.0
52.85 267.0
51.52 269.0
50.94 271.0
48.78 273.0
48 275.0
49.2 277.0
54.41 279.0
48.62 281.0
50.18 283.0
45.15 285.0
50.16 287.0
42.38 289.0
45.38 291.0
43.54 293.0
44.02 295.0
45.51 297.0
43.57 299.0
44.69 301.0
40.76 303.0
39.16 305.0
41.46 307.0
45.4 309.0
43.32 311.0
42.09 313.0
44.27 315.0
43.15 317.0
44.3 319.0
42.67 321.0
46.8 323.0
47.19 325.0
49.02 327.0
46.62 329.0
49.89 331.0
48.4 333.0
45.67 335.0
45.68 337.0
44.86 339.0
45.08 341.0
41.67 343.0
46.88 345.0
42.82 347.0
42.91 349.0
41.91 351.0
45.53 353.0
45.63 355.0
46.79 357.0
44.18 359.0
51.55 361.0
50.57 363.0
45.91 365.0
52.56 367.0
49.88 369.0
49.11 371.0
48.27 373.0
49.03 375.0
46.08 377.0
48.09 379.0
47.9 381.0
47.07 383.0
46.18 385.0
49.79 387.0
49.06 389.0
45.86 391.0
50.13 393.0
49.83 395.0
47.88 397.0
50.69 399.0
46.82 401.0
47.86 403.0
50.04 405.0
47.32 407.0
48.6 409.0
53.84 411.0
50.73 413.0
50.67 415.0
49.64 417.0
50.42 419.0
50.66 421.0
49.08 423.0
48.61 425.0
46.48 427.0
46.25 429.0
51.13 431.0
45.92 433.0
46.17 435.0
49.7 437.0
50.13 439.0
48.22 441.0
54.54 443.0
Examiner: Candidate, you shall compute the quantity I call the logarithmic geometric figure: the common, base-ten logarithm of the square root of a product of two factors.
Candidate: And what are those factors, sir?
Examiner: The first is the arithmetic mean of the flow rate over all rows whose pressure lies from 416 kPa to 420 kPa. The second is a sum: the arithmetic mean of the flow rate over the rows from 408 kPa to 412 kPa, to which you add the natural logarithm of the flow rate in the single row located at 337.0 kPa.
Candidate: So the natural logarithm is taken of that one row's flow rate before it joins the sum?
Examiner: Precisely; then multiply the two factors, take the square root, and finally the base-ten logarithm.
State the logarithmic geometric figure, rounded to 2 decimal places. 1.72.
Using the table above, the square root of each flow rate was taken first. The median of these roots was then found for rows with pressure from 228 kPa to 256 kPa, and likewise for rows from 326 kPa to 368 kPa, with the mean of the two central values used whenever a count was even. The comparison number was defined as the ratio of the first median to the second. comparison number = 1.04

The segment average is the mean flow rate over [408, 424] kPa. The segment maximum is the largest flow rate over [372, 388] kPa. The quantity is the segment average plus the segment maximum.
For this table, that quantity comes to 100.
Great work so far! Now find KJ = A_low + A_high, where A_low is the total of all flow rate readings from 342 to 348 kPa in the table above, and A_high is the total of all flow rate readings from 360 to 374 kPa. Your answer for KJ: 479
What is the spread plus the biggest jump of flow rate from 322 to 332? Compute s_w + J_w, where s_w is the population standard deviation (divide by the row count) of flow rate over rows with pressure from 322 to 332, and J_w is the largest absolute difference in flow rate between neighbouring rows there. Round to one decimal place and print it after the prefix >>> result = 4.6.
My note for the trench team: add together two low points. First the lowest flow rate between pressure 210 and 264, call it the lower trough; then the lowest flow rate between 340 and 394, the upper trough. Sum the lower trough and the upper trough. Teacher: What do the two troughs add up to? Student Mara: 85.8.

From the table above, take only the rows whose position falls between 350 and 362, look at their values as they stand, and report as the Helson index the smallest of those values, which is 41.91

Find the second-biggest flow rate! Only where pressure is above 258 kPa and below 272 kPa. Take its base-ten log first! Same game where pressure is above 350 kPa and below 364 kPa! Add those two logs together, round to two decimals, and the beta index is 3.43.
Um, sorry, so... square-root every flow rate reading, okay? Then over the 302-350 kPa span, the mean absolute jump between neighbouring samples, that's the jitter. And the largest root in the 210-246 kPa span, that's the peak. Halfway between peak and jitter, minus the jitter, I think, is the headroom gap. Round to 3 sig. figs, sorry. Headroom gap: 3.49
